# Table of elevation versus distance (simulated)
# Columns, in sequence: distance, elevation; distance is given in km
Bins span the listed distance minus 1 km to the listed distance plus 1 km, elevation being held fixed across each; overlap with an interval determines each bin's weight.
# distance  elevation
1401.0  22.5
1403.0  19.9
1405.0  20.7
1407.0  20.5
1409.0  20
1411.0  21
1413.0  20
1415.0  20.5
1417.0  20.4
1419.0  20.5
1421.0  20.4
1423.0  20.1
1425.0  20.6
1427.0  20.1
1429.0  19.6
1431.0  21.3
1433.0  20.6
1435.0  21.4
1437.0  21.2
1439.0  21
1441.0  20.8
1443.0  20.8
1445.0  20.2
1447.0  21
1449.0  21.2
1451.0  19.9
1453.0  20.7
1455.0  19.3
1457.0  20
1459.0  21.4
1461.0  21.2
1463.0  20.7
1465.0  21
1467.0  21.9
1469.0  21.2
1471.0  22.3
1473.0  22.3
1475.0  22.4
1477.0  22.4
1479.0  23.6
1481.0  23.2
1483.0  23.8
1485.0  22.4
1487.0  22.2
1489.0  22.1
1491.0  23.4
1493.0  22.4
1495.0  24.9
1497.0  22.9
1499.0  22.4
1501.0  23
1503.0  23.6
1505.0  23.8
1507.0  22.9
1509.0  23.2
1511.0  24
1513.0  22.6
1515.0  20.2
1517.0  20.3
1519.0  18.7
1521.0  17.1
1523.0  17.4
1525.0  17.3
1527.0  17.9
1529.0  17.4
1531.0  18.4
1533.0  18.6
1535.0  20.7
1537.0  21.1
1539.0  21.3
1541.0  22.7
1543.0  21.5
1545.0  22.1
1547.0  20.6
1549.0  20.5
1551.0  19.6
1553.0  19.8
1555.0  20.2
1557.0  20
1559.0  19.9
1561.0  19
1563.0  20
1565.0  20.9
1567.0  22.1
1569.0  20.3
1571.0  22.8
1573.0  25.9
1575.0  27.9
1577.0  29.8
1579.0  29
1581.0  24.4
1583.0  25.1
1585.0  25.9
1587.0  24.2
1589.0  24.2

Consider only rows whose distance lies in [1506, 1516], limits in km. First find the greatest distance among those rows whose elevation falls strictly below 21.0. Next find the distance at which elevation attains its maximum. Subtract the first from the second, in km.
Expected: -4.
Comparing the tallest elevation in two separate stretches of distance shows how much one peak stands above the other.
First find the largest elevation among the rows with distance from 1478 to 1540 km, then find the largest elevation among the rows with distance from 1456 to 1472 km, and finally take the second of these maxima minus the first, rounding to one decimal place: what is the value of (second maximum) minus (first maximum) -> -2.6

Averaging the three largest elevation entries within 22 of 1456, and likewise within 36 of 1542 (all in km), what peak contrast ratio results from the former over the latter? 0.80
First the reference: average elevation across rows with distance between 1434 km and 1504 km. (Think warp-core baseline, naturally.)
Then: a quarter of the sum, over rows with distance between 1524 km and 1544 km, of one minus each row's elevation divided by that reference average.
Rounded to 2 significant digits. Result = 0.25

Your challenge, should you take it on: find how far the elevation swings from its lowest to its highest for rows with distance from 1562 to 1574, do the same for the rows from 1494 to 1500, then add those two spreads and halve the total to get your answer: 4.2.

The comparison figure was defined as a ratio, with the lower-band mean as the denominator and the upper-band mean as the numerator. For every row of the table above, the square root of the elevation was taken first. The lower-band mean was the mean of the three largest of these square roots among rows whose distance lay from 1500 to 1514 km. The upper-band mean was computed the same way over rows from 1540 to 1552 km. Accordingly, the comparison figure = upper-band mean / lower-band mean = 0.96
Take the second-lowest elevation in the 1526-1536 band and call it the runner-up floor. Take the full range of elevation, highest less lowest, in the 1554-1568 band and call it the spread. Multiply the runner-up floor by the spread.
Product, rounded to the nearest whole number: 55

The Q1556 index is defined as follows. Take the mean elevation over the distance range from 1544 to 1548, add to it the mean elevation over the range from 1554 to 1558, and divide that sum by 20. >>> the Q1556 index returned 2.07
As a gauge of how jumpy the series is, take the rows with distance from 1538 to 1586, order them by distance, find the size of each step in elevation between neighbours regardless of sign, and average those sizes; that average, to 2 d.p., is 1.25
